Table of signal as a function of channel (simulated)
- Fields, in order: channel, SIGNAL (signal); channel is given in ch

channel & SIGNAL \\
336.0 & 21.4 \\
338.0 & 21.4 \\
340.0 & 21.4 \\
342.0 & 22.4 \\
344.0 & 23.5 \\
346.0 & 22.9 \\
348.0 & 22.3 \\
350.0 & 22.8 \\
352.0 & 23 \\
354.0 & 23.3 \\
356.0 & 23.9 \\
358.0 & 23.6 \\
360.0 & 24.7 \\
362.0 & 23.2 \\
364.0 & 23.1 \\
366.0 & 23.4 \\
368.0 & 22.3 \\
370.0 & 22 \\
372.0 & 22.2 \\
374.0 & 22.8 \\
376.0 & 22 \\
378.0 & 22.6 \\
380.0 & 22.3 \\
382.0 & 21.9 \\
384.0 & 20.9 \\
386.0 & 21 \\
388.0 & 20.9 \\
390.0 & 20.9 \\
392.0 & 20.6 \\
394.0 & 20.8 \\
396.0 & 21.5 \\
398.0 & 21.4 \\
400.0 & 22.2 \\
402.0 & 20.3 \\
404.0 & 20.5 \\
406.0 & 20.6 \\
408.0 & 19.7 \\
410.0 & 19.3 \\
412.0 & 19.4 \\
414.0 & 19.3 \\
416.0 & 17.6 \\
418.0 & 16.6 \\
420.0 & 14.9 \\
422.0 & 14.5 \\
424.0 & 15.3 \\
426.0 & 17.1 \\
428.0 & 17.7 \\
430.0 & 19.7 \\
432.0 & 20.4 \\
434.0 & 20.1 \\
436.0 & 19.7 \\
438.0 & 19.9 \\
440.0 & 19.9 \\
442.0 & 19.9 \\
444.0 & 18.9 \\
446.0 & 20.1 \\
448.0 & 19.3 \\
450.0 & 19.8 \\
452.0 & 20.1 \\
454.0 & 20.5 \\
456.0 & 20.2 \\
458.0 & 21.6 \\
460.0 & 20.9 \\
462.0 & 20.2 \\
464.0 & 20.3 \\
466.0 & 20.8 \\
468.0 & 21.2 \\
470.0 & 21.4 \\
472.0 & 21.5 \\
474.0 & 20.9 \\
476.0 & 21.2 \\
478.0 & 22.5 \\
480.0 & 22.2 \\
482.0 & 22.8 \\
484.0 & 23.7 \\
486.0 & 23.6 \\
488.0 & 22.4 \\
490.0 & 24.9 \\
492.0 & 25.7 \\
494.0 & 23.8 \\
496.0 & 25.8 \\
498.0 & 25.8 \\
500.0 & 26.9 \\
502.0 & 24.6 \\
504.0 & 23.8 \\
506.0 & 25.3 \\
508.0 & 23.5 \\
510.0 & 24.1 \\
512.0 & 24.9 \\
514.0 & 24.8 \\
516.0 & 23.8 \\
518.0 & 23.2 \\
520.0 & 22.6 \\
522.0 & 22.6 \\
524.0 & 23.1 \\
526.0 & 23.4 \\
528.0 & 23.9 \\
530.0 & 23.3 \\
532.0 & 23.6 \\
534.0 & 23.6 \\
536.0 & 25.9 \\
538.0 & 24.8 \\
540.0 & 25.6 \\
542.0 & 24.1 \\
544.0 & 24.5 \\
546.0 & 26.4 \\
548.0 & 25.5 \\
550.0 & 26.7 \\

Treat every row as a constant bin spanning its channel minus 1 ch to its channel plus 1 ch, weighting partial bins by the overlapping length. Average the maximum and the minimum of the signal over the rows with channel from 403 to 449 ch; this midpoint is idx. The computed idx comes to 18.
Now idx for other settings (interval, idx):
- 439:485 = 21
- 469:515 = 24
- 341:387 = 23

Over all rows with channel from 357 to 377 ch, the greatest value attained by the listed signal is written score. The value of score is 24.7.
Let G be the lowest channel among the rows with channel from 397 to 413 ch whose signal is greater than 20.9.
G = 398.0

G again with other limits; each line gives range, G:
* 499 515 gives 500.0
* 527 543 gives 528.0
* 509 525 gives 510.0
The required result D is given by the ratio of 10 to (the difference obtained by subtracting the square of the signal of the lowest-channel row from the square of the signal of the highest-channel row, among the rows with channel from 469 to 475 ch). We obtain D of -0.5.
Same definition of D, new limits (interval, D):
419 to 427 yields 0.1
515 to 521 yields -0.2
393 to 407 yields -1.2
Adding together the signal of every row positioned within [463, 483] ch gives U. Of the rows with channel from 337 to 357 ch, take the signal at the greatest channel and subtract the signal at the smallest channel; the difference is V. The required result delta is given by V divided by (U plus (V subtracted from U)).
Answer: 0.006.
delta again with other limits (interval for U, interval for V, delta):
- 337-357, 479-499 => 0.008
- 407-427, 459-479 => 0.005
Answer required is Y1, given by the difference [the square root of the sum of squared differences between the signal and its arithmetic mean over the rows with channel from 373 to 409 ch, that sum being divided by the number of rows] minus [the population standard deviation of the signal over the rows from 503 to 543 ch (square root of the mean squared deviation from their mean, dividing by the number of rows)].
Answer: -0.1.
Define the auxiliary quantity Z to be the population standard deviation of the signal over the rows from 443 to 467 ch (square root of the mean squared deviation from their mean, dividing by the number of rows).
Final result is 0.7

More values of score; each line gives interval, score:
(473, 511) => 26.9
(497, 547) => 26.9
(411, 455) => 20.5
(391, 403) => 22.2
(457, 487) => 23.7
